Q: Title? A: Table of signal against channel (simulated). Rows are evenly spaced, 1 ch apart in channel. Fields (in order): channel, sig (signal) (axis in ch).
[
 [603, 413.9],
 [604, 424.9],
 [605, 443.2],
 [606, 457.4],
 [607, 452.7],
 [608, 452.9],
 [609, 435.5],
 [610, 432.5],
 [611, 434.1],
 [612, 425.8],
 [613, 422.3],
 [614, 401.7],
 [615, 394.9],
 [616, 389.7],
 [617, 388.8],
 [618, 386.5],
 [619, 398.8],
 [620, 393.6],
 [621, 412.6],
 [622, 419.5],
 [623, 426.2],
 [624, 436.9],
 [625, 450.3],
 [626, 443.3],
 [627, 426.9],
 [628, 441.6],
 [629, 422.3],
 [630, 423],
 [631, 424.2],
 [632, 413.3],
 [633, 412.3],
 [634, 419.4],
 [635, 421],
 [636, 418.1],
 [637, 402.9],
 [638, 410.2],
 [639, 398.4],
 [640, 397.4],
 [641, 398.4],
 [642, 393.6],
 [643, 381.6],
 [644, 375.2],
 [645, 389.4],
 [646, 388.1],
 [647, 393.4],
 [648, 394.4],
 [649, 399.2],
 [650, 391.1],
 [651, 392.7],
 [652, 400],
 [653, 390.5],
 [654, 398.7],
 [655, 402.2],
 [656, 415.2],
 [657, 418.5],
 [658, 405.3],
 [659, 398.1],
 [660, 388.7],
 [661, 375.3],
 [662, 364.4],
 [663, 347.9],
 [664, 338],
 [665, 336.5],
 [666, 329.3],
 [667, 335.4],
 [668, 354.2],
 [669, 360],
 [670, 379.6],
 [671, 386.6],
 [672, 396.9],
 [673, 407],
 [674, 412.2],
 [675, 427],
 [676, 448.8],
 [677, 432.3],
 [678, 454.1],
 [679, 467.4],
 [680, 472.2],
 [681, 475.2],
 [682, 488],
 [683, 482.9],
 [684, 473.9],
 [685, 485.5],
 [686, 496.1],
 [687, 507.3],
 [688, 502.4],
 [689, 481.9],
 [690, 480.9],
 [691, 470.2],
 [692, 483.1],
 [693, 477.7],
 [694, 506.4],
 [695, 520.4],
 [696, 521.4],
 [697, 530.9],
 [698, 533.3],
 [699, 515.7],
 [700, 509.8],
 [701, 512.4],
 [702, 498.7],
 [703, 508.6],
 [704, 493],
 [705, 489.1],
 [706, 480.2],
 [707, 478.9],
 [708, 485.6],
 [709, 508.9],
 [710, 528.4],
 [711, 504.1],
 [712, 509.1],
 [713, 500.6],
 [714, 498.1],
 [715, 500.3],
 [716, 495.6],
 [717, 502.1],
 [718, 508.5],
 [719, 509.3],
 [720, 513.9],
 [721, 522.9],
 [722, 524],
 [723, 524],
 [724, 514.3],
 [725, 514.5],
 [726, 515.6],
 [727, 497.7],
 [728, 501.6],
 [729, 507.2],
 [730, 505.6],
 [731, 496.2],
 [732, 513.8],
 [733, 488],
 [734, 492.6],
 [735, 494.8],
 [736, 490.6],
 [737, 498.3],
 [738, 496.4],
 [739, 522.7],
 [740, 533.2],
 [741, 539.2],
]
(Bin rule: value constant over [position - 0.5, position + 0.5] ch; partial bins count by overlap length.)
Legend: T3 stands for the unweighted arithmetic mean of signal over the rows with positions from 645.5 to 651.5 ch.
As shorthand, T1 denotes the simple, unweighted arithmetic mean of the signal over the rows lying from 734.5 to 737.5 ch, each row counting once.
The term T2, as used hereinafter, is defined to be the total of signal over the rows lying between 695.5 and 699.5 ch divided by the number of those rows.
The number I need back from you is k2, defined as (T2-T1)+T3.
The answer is 424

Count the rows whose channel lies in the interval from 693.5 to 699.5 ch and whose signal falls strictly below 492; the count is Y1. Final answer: 0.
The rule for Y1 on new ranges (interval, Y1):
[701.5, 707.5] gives 3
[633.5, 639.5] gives 6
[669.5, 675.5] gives 6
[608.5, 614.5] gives 6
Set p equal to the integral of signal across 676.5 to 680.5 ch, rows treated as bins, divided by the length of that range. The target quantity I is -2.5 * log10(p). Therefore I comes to -6.65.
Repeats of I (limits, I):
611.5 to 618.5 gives -6.51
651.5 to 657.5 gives -6.52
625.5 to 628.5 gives -6.60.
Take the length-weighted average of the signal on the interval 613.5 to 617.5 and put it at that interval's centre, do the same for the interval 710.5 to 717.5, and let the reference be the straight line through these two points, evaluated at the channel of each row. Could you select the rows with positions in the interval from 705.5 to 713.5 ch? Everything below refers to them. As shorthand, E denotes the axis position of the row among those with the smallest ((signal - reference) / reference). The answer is 707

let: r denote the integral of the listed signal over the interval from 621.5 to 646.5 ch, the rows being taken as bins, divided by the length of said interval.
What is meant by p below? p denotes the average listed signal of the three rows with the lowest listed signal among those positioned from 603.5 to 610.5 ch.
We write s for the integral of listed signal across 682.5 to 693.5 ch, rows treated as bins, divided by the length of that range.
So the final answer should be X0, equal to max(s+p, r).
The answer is 917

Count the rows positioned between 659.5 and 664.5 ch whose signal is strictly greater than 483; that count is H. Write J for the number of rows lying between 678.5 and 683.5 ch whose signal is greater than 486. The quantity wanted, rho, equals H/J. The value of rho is 0.0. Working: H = 0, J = 1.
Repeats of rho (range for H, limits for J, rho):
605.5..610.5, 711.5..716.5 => 0.0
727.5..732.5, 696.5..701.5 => 1.0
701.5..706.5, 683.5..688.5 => 1.3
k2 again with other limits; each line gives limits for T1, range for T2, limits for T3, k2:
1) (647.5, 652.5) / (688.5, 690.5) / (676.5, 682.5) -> 551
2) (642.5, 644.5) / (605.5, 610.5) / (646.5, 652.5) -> 463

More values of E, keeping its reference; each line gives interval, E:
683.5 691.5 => 691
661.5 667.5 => 666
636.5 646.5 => 644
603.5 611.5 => 604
